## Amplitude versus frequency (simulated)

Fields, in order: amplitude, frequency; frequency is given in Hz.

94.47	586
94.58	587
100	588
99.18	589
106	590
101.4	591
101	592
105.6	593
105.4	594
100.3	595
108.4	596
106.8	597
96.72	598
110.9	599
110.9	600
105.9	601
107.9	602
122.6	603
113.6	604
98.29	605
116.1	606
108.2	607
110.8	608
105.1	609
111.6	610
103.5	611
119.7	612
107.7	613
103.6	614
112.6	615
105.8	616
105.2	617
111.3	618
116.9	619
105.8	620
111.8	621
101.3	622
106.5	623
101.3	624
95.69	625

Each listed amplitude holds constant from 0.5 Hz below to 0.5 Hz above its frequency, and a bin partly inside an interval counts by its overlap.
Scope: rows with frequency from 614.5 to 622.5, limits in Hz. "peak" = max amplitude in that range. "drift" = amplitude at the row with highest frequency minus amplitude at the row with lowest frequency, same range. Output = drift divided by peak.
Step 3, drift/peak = -0.10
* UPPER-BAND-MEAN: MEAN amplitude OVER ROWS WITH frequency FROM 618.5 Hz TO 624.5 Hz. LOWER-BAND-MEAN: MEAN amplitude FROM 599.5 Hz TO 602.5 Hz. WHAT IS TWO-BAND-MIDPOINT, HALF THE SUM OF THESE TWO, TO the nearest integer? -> 108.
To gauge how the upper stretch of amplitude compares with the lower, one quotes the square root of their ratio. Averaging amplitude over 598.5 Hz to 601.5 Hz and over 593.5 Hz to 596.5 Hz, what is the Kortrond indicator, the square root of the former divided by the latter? 1.02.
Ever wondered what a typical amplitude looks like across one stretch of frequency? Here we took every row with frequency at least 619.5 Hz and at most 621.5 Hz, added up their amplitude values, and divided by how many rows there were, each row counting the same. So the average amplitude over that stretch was 109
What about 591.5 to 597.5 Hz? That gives 105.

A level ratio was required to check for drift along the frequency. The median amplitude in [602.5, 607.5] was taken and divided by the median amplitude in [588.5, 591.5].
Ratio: 1.12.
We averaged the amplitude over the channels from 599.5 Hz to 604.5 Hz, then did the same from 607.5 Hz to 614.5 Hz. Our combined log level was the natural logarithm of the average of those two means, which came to 4.71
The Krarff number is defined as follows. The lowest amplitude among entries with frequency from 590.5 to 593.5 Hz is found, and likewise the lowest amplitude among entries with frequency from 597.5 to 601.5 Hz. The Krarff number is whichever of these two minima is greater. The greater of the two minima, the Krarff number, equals 101.0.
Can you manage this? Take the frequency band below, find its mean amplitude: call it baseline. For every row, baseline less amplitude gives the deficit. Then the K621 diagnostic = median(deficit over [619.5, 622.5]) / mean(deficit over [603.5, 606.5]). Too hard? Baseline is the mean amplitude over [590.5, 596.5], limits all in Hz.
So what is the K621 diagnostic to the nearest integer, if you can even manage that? 0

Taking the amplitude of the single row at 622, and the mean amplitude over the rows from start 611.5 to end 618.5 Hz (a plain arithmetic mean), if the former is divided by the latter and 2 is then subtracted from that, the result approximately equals -1.07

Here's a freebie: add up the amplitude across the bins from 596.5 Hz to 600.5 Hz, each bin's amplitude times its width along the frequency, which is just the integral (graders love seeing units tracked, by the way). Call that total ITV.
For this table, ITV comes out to 425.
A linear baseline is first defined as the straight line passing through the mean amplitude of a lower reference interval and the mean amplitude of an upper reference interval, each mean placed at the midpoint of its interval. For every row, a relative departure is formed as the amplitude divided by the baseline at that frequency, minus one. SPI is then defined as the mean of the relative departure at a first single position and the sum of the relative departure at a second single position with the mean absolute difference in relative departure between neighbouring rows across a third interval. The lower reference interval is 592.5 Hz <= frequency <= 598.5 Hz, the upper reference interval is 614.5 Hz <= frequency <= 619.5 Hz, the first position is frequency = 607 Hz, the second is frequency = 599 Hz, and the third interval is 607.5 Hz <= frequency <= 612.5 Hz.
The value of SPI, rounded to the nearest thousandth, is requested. 0.075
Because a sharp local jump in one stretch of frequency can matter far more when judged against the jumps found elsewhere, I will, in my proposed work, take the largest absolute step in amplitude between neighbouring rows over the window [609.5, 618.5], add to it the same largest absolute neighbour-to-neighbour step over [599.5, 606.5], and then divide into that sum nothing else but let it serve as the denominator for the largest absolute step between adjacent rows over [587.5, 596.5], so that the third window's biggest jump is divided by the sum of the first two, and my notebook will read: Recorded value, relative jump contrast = 0.24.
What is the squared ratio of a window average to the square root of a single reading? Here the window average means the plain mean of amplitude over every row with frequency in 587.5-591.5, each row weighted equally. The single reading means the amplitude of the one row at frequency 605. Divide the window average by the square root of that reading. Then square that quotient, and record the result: 105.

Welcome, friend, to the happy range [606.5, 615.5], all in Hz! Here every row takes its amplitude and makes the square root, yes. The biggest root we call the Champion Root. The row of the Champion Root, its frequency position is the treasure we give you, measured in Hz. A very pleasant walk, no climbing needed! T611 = 612 Hz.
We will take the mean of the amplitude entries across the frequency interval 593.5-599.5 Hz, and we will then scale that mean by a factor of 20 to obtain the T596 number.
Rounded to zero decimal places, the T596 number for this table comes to 2095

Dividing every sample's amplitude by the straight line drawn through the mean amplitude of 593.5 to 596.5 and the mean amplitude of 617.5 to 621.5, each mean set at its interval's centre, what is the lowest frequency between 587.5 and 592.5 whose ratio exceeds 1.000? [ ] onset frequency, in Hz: 590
